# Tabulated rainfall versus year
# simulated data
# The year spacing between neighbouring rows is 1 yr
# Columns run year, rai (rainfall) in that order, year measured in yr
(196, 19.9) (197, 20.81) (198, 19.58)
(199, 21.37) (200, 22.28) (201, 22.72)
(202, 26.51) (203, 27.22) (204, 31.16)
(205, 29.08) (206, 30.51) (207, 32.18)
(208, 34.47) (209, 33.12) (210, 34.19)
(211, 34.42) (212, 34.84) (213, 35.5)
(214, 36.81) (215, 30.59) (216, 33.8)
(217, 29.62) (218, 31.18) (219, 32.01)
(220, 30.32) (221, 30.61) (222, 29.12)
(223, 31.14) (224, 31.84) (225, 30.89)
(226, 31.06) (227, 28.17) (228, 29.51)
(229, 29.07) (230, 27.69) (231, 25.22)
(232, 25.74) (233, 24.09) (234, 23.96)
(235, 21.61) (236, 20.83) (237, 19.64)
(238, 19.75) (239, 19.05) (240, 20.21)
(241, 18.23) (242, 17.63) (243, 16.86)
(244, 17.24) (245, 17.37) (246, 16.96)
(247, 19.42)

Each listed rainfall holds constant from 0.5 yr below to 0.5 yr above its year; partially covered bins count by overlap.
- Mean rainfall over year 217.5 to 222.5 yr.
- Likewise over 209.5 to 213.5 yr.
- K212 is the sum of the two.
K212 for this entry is 65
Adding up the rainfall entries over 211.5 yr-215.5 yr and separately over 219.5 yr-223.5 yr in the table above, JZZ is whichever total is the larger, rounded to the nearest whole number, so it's 138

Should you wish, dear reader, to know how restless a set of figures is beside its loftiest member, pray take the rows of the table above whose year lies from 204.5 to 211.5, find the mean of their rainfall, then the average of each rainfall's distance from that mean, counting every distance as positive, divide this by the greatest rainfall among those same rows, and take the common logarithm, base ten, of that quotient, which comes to -1.3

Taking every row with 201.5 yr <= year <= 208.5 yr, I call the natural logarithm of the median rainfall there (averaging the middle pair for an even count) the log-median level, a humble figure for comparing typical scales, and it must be 3.42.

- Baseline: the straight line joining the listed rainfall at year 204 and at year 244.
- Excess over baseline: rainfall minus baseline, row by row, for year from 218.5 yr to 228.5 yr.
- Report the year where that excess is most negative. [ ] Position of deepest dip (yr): 222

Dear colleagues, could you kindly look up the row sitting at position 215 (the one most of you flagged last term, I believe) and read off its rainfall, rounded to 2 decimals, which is 30.59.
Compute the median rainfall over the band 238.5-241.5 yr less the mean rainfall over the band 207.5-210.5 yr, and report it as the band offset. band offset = -15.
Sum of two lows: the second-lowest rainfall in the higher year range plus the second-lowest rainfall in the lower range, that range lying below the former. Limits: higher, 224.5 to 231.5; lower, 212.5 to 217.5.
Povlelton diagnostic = 58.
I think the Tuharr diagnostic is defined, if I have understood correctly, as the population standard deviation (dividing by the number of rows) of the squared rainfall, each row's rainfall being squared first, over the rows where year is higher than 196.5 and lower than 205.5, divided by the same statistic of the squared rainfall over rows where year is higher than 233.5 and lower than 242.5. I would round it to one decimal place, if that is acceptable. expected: 2.6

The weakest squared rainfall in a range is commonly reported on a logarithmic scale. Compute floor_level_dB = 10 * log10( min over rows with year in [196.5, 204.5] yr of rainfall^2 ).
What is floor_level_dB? 25.8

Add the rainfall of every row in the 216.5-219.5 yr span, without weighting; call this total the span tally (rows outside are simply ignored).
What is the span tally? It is 93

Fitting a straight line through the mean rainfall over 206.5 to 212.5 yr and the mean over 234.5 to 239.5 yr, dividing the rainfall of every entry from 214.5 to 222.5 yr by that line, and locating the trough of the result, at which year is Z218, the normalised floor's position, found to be 215 yr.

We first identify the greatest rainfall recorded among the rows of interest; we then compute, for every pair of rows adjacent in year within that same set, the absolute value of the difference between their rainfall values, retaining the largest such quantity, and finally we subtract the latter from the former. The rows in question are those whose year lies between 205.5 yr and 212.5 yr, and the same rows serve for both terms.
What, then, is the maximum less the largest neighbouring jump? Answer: 33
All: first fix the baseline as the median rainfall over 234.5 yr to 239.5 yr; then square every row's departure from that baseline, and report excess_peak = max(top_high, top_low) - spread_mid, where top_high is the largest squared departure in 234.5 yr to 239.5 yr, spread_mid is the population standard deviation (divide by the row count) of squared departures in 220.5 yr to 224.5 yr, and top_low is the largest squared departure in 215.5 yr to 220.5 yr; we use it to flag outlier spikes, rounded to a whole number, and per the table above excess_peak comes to 176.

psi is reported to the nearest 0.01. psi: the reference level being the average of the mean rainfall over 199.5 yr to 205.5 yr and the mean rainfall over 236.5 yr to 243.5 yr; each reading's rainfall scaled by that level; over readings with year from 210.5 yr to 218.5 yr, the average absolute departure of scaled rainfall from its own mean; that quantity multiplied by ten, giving 0.95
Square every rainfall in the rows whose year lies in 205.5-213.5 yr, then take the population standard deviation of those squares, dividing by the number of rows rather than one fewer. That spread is 101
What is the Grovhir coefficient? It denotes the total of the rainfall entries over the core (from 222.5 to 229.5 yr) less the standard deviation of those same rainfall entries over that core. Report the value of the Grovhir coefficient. 210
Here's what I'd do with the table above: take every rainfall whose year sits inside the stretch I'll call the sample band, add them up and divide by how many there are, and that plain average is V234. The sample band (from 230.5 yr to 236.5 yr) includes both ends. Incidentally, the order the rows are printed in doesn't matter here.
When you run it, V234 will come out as 24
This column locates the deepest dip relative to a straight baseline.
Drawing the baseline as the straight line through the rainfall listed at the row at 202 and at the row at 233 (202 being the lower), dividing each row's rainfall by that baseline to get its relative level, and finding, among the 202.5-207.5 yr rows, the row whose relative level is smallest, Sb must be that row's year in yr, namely 203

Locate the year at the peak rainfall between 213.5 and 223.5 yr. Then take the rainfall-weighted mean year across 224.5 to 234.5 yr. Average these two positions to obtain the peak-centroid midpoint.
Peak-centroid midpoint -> 221.6 yr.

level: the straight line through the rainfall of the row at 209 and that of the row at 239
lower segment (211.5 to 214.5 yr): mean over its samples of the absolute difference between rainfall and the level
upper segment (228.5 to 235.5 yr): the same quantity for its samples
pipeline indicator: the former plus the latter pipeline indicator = 7.5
